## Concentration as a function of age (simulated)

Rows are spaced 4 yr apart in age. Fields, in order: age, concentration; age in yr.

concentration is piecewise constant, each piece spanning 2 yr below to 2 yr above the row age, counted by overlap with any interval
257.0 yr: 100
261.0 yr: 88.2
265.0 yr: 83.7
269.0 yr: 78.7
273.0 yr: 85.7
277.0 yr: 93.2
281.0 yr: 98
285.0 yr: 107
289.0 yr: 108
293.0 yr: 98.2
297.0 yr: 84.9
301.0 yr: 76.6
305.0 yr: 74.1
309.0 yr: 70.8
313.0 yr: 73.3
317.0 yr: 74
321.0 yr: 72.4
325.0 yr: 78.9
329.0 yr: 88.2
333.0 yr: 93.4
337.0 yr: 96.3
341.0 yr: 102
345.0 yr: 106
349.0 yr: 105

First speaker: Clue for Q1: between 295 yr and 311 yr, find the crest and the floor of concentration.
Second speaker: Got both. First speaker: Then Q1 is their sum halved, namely 78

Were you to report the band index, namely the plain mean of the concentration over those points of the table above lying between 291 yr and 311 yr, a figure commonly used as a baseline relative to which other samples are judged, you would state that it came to 81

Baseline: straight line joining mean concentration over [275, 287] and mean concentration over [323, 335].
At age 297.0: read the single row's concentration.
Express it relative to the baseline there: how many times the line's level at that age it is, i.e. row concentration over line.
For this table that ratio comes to 0.89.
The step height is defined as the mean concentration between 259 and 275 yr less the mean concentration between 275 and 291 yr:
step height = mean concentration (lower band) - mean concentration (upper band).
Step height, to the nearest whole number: -17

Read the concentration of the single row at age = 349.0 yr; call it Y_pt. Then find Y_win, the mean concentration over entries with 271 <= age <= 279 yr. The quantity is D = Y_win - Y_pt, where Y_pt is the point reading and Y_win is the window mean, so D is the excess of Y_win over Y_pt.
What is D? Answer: -16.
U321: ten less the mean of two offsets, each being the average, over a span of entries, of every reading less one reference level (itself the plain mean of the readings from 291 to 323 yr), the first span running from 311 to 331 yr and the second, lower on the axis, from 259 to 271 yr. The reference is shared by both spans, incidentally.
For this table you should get 7.6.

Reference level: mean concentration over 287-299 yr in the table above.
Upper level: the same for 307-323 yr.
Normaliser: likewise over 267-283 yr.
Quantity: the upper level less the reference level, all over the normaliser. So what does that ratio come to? -0.275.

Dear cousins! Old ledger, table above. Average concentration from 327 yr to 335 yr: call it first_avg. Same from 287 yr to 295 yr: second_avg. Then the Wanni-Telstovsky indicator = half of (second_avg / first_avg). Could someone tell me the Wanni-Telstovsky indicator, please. 0.57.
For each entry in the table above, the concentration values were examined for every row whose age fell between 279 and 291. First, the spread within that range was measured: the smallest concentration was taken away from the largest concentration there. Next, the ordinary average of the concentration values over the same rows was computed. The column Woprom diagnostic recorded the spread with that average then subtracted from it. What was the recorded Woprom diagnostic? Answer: -94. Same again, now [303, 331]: -59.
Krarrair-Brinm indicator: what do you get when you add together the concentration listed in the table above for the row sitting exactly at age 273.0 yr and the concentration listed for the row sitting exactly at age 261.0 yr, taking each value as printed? 174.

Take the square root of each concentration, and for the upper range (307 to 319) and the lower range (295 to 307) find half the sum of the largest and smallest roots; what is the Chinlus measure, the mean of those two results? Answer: 8.71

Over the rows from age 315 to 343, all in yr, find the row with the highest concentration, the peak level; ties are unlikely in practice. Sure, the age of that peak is 341.0 yr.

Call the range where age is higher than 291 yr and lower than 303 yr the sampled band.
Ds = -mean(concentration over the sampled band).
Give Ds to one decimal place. -86.6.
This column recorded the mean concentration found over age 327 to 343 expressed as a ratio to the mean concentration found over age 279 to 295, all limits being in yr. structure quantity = 0.92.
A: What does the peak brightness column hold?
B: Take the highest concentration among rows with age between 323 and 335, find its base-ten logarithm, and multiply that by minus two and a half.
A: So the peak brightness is -4.93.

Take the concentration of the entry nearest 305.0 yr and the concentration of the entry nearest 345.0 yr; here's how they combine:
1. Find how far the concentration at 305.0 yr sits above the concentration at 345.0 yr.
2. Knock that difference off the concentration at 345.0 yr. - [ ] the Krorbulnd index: 138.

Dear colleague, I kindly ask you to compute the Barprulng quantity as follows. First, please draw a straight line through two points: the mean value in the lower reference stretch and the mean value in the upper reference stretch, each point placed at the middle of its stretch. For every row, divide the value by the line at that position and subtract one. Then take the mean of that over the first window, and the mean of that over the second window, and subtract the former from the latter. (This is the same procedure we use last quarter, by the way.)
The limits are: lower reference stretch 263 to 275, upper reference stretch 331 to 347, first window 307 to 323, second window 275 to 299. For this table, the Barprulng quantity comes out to 0.35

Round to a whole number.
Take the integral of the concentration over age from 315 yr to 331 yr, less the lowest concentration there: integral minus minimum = 1182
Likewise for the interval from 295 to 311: 1155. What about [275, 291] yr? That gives 1532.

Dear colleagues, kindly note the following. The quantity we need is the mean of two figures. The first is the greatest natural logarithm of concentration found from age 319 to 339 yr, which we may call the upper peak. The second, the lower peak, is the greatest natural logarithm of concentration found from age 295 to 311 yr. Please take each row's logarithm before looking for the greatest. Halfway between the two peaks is 4.50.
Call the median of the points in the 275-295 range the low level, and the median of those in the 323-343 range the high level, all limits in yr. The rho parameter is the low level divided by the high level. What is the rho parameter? 1.05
